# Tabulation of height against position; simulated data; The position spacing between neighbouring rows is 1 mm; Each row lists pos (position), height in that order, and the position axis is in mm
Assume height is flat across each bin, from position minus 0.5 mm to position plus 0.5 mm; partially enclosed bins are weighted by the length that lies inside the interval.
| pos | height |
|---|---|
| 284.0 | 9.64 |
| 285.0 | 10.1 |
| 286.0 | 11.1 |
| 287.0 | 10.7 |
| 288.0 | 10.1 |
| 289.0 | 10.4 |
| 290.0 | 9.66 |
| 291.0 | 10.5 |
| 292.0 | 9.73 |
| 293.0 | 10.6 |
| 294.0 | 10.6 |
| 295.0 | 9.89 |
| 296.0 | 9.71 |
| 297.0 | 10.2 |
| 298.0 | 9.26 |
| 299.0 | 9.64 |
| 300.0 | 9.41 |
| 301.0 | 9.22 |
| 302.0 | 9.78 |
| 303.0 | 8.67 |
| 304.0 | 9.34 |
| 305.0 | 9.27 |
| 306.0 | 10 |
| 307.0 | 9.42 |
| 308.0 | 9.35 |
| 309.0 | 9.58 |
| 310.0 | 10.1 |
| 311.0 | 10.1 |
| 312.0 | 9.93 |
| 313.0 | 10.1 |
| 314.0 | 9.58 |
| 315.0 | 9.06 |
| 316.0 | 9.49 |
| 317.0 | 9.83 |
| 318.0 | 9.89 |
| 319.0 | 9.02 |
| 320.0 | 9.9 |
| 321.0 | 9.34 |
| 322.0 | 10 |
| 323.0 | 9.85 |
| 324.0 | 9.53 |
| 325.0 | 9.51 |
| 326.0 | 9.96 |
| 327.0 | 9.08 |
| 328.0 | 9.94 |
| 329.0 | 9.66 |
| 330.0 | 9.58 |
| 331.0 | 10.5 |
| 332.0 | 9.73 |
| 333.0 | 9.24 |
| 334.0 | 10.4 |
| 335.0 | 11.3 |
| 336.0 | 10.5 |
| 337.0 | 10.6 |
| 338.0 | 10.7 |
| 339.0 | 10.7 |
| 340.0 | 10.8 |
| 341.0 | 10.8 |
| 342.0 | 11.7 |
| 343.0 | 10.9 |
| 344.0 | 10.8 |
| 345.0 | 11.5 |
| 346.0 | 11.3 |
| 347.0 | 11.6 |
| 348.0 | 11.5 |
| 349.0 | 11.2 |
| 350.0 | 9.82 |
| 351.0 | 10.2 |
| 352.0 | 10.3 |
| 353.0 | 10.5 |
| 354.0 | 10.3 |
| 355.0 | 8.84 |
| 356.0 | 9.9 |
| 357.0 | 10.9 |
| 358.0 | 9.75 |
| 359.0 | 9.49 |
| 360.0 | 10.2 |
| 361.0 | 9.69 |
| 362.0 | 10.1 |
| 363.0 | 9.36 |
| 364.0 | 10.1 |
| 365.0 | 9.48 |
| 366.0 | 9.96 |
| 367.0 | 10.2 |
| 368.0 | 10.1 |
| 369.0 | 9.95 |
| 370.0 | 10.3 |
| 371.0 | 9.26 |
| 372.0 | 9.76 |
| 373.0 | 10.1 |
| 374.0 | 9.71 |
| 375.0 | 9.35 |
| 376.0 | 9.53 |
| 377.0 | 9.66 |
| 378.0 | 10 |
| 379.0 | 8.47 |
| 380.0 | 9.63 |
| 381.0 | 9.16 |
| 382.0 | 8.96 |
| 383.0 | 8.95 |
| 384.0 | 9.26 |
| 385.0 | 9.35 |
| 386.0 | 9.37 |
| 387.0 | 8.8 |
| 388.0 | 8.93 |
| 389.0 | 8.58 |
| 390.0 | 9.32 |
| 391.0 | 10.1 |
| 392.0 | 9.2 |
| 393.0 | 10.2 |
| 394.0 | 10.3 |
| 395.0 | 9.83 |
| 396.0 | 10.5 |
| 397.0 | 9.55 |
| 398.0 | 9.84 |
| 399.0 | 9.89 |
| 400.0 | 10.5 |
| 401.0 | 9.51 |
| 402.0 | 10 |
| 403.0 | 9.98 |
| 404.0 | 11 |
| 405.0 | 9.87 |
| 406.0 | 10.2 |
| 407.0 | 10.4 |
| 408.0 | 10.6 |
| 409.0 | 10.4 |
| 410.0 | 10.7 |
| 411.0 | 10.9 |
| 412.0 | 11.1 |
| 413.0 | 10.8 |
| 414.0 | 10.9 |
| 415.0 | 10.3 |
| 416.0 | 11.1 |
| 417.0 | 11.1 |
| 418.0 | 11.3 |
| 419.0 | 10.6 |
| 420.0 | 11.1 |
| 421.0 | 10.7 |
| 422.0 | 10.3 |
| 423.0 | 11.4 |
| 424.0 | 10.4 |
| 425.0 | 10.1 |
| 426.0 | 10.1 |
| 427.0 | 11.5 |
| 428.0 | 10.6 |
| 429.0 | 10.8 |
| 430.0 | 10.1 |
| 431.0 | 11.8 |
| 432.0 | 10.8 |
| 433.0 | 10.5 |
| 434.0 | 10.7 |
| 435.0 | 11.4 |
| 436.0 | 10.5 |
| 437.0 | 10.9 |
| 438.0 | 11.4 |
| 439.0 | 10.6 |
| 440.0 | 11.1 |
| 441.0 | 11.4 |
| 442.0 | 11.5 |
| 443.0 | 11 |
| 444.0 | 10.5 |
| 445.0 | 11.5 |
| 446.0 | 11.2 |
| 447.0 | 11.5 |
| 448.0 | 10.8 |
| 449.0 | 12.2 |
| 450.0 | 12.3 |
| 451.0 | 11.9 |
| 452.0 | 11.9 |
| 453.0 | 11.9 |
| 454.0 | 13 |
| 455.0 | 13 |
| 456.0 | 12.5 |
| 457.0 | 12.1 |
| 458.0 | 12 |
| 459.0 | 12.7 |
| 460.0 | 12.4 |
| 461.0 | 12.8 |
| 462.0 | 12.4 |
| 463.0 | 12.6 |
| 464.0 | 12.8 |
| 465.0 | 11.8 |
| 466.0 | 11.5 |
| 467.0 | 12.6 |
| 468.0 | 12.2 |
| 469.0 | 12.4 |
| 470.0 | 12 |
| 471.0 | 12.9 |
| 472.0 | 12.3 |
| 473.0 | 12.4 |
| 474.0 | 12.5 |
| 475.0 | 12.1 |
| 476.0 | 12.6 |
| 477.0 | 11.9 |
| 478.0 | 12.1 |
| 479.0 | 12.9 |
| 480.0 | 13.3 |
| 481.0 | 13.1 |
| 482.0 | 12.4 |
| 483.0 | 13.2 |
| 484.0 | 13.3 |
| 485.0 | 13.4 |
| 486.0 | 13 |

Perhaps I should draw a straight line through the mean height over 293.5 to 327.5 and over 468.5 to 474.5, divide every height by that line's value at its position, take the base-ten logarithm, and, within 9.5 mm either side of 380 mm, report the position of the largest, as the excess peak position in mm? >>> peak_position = 373.0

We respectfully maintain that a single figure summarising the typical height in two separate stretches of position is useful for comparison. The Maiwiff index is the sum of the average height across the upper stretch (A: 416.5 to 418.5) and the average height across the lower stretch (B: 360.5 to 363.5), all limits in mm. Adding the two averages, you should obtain 20.9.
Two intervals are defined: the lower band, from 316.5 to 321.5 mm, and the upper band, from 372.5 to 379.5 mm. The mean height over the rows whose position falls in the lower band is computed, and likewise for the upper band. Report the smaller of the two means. 9.5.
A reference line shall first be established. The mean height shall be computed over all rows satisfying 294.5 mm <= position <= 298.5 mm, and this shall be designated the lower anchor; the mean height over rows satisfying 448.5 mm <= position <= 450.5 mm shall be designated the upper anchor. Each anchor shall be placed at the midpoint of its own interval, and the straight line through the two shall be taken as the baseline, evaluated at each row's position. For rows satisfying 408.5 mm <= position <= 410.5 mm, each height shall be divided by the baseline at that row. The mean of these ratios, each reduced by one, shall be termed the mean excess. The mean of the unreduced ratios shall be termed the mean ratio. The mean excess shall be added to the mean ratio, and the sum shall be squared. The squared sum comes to 0.671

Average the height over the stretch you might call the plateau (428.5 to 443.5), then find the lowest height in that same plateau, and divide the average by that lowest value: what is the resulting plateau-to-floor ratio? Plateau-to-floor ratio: 1.09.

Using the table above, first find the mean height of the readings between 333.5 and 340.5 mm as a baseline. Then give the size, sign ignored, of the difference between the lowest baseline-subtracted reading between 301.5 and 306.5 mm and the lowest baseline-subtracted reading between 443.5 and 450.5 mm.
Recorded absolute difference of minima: 1.8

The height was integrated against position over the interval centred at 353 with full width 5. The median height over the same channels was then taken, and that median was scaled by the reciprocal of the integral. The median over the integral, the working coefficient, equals 0.205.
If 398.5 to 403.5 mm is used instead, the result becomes 0.200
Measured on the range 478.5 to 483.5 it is 0.202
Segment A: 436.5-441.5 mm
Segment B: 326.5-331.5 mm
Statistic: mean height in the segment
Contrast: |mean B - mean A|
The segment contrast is 1.3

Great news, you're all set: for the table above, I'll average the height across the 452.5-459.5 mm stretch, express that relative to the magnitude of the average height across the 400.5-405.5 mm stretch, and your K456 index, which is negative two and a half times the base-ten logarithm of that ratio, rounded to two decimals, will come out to -0.23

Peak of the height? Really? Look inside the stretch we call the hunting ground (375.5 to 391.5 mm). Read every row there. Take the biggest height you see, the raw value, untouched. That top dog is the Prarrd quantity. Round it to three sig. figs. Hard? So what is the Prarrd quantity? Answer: 10.1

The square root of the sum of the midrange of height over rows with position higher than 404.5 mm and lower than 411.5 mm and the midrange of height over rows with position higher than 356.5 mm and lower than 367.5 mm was 4.53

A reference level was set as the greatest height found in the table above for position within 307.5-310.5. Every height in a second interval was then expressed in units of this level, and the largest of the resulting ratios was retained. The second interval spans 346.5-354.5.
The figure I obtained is 1.15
